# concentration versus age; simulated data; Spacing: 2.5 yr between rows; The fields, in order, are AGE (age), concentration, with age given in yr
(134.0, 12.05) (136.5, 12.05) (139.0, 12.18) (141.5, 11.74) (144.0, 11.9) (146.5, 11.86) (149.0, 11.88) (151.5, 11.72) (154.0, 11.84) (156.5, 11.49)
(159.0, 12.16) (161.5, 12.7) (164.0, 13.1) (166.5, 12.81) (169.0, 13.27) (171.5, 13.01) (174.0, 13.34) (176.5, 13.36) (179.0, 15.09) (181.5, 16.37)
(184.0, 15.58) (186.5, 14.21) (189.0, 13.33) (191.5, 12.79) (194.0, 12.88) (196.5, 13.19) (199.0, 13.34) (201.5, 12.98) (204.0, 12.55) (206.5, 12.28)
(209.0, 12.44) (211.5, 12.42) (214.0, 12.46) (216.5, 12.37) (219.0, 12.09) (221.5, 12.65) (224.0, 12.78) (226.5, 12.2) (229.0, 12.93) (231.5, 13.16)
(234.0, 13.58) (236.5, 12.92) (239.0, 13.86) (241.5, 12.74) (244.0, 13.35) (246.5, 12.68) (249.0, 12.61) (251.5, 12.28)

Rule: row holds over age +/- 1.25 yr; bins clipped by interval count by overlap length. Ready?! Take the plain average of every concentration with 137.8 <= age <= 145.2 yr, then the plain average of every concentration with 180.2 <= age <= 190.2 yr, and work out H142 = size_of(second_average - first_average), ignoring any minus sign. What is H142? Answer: 2.9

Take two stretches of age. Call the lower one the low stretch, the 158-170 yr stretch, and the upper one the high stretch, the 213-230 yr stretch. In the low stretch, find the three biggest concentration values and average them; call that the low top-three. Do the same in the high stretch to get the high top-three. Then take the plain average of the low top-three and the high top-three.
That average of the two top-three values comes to 12.92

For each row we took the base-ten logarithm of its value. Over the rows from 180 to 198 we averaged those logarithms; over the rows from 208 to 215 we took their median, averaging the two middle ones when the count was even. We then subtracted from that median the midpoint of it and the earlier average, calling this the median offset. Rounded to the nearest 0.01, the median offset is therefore -0.03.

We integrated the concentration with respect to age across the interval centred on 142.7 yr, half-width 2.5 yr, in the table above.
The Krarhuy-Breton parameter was 59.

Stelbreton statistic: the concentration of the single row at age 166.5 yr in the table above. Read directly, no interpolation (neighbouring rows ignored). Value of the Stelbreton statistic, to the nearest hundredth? 12.81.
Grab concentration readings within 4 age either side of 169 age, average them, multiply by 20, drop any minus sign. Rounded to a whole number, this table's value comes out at 261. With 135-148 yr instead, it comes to 239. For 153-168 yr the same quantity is 247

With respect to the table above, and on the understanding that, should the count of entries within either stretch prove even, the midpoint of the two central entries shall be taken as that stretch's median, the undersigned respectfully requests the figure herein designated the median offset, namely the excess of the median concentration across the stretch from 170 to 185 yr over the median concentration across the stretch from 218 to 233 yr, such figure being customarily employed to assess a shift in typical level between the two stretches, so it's 1.5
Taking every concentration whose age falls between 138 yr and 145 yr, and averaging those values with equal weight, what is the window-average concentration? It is 11.9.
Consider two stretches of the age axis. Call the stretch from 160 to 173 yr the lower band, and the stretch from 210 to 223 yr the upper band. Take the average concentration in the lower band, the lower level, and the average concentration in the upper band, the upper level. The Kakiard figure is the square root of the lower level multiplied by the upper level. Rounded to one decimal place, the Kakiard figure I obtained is 12.7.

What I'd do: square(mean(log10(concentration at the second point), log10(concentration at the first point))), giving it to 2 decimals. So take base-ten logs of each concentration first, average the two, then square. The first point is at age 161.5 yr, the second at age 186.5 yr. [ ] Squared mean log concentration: 1.27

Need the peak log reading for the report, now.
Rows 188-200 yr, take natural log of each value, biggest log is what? 2.59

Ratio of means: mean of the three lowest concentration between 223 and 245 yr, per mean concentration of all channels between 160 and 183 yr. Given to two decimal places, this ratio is 0.92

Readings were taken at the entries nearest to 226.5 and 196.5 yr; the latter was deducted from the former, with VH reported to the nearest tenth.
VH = -1.0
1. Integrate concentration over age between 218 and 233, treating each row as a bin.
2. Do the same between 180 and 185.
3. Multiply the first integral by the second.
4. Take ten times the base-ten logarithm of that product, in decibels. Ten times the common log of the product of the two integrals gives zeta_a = 41.8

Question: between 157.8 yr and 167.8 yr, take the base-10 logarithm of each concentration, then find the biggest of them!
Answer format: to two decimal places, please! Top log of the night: 1.12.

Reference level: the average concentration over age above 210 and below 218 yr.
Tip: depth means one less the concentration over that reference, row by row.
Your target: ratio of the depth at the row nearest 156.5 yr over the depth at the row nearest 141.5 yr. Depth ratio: 1.4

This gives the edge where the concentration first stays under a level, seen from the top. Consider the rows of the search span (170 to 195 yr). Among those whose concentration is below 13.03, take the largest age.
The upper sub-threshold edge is 194.0 yr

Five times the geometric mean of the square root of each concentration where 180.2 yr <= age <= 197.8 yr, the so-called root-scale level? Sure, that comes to 18.7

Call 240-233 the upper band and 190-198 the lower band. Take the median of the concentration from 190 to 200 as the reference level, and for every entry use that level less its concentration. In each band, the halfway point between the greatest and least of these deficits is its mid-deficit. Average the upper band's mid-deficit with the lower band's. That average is -0.2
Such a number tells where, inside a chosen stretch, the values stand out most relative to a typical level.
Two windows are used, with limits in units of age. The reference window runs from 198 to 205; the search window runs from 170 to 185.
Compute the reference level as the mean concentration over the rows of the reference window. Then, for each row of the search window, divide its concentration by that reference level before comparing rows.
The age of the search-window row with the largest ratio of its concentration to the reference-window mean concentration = 181.5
